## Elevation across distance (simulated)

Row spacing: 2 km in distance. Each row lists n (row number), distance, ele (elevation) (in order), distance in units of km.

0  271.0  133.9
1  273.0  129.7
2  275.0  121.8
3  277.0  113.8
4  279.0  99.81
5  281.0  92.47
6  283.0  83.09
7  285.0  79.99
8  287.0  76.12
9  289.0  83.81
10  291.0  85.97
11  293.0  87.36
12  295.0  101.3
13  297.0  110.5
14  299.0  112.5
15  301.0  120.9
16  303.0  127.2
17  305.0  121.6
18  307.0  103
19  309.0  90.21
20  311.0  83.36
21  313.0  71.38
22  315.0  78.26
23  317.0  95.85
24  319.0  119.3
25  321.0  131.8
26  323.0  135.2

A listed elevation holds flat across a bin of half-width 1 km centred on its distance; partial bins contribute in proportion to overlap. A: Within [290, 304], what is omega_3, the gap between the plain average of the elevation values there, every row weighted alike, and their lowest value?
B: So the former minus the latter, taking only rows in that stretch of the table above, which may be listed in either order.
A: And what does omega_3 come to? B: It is 21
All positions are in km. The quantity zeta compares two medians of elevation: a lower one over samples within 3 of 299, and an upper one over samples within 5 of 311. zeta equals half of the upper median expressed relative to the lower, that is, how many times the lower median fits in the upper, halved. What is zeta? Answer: 0.37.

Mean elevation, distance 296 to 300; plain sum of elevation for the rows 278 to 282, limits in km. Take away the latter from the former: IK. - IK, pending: -81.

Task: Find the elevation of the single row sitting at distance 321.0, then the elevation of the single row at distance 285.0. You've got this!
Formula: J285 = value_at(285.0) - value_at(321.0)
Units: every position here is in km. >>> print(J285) -52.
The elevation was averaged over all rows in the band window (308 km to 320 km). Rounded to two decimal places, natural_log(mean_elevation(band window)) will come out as 4.50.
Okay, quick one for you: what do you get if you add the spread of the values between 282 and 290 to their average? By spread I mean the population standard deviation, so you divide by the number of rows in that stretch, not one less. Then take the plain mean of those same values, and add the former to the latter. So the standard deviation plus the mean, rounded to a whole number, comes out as 84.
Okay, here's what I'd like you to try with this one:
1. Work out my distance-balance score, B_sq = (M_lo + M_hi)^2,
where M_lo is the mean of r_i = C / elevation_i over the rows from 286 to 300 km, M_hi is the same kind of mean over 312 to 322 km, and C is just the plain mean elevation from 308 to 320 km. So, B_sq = 3.7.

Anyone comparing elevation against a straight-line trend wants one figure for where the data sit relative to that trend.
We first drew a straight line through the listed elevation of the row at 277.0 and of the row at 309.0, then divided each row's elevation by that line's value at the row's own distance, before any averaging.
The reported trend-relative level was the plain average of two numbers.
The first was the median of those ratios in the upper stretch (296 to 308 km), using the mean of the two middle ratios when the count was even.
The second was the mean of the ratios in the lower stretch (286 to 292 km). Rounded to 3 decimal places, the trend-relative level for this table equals 0.993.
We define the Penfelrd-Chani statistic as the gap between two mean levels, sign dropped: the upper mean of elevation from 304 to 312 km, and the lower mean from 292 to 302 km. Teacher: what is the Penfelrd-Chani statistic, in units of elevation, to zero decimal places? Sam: 7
